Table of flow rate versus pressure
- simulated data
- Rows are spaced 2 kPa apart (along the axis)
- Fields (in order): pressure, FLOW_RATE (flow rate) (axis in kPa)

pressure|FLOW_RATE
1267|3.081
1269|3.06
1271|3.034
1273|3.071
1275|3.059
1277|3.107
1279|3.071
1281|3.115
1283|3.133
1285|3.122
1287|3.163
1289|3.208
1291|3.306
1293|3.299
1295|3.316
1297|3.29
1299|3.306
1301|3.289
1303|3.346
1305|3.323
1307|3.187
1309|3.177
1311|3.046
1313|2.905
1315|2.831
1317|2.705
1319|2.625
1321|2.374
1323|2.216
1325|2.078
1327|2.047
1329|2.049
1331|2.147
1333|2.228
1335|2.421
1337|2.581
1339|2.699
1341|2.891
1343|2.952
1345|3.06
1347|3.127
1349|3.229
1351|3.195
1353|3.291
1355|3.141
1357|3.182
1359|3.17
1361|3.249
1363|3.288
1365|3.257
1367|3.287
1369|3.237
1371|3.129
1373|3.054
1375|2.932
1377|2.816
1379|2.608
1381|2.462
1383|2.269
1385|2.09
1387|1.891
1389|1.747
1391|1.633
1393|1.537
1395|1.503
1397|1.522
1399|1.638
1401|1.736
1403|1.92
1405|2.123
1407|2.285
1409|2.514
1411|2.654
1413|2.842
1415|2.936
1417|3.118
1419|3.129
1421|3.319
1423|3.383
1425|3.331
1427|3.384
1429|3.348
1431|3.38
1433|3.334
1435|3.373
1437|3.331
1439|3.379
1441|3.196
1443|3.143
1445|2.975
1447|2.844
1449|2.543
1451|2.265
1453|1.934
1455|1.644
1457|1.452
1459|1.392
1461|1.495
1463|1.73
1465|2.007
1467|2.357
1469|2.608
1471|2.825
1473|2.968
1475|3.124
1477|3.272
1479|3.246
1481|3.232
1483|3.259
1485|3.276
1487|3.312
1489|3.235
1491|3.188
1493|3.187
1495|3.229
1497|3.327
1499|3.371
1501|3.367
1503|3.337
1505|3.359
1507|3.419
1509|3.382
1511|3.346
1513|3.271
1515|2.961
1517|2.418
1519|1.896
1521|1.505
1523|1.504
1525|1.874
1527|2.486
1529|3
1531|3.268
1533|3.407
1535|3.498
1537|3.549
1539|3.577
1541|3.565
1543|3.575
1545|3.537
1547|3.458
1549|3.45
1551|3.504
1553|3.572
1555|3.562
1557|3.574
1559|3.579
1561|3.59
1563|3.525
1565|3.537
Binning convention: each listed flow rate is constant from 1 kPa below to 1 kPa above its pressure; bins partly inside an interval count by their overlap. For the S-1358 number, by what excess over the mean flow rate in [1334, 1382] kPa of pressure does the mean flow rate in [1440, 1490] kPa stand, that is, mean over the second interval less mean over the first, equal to -0.40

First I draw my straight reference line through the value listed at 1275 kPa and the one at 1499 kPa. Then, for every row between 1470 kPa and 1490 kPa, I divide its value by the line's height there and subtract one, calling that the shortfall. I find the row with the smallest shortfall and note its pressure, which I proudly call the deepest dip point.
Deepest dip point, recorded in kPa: 1471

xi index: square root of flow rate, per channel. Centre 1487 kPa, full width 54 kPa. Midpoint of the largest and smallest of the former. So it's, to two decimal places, 1.54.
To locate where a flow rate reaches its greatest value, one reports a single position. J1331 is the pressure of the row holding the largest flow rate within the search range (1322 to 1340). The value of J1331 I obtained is 1339 kPa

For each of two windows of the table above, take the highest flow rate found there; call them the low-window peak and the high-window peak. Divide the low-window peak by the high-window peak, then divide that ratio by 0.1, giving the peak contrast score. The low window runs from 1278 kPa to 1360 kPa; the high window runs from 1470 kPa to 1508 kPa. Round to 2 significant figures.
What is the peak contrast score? 9.8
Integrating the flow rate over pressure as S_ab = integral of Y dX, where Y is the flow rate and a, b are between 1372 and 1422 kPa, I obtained 117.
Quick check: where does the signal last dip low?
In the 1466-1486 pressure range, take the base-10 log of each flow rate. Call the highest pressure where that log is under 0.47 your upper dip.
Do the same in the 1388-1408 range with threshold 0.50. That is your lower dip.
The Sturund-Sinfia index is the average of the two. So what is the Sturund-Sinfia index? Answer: 1439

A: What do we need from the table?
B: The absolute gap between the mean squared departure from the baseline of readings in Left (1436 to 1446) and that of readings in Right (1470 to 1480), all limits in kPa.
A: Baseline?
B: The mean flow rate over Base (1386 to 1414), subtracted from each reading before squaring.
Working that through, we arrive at 0.3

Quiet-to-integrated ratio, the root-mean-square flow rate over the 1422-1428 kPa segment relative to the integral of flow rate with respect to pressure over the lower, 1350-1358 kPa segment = 0.13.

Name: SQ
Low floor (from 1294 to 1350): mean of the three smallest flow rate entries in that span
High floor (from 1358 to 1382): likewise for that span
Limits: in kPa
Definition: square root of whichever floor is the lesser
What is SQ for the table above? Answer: 1.43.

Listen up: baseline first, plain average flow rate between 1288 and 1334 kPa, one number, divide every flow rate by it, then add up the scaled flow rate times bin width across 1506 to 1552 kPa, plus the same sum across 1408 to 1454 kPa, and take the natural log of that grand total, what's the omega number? 4.58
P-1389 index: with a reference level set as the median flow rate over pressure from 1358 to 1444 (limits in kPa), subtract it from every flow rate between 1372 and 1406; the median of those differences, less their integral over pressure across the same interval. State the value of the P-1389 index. 32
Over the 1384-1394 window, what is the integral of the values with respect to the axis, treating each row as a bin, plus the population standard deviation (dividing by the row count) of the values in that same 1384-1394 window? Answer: 18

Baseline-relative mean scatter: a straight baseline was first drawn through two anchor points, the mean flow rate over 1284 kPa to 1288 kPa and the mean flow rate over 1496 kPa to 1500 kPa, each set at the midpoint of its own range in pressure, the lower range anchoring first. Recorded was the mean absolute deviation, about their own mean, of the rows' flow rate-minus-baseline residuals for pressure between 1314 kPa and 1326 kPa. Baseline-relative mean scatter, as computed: 0.25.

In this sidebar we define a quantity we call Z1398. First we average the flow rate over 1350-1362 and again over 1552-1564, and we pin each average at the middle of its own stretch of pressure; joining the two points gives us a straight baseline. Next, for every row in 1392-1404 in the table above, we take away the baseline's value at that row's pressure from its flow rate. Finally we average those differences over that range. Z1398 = -1.6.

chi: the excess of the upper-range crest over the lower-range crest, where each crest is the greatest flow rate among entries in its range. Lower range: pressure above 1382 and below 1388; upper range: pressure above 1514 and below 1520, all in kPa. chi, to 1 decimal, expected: 0.7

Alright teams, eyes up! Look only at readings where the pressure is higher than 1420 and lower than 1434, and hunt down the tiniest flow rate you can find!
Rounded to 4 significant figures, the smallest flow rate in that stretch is 3.319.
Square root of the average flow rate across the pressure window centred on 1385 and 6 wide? 1.44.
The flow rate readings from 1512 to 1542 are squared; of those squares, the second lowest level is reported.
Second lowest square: 2.27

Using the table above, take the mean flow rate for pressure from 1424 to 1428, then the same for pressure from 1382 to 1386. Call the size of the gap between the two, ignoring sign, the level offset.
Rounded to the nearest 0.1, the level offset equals 1.2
